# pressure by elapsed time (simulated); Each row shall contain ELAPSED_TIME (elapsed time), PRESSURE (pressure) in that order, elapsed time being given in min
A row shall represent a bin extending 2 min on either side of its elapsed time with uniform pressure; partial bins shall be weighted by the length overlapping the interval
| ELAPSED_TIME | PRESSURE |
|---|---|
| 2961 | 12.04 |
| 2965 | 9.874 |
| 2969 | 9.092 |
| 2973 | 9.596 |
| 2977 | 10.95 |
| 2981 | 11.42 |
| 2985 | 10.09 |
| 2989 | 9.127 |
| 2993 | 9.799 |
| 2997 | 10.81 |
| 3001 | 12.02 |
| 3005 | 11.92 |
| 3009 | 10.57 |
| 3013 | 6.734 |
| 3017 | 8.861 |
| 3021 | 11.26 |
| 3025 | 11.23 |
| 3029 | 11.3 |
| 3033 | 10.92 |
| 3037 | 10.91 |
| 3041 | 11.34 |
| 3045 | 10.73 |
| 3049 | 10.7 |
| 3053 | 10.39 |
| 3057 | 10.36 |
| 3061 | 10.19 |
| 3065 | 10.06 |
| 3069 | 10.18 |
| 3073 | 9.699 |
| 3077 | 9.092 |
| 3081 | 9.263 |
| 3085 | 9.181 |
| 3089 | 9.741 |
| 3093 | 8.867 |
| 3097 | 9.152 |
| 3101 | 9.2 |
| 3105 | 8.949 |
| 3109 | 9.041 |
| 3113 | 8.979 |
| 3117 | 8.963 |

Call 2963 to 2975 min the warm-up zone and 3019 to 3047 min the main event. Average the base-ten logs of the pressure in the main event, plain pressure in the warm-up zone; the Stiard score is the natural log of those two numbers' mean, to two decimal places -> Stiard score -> 1.66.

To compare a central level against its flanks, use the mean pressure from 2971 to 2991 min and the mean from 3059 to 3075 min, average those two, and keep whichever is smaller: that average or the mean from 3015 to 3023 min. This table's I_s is 10.1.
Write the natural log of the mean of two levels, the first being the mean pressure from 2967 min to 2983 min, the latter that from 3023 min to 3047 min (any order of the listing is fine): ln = 2.37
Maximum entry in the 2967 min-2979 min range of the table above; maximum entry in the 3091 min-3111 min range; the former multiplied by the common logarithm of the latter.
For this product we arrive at 10.6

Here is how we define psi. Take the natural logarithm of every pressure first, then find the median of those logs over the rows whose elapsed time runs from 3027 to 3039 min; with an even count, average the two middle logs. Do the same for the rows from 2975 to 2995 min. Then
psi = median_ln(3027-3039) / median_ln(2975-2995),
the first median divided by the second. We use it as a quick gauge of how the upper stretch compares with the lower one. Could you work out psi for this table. 1.03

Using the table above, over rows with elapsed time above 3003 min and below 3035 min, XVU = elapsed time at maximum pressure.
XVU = 3005 min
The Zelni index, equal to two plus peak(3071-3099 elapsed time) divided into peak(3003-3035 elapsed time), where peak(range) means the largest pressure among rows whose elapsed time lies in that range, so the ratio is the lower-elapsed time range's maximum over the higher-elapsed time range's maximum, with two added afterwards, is 3.22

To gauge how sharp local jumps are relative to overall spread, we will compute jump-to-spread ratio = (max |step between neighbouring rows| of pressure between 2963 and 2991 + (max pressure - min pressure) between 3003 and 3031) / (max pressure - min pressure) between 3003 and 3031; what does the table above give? 1.3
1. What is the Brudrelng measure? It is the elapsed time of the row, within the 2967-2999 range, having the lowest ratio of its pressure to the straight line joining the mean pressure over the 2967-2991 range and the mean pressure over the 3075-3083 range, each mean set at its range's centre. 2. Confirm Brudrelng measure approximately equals 2969 min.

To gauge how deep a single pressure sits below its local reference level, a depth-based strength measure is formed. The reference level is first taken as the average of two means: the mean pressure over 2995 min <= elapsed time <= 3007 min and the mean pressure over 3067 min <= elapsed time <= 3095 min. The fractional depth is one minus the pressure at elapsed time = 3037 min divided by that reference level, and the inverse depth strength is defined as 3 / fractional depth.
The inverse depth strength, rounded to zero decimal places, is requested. -78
